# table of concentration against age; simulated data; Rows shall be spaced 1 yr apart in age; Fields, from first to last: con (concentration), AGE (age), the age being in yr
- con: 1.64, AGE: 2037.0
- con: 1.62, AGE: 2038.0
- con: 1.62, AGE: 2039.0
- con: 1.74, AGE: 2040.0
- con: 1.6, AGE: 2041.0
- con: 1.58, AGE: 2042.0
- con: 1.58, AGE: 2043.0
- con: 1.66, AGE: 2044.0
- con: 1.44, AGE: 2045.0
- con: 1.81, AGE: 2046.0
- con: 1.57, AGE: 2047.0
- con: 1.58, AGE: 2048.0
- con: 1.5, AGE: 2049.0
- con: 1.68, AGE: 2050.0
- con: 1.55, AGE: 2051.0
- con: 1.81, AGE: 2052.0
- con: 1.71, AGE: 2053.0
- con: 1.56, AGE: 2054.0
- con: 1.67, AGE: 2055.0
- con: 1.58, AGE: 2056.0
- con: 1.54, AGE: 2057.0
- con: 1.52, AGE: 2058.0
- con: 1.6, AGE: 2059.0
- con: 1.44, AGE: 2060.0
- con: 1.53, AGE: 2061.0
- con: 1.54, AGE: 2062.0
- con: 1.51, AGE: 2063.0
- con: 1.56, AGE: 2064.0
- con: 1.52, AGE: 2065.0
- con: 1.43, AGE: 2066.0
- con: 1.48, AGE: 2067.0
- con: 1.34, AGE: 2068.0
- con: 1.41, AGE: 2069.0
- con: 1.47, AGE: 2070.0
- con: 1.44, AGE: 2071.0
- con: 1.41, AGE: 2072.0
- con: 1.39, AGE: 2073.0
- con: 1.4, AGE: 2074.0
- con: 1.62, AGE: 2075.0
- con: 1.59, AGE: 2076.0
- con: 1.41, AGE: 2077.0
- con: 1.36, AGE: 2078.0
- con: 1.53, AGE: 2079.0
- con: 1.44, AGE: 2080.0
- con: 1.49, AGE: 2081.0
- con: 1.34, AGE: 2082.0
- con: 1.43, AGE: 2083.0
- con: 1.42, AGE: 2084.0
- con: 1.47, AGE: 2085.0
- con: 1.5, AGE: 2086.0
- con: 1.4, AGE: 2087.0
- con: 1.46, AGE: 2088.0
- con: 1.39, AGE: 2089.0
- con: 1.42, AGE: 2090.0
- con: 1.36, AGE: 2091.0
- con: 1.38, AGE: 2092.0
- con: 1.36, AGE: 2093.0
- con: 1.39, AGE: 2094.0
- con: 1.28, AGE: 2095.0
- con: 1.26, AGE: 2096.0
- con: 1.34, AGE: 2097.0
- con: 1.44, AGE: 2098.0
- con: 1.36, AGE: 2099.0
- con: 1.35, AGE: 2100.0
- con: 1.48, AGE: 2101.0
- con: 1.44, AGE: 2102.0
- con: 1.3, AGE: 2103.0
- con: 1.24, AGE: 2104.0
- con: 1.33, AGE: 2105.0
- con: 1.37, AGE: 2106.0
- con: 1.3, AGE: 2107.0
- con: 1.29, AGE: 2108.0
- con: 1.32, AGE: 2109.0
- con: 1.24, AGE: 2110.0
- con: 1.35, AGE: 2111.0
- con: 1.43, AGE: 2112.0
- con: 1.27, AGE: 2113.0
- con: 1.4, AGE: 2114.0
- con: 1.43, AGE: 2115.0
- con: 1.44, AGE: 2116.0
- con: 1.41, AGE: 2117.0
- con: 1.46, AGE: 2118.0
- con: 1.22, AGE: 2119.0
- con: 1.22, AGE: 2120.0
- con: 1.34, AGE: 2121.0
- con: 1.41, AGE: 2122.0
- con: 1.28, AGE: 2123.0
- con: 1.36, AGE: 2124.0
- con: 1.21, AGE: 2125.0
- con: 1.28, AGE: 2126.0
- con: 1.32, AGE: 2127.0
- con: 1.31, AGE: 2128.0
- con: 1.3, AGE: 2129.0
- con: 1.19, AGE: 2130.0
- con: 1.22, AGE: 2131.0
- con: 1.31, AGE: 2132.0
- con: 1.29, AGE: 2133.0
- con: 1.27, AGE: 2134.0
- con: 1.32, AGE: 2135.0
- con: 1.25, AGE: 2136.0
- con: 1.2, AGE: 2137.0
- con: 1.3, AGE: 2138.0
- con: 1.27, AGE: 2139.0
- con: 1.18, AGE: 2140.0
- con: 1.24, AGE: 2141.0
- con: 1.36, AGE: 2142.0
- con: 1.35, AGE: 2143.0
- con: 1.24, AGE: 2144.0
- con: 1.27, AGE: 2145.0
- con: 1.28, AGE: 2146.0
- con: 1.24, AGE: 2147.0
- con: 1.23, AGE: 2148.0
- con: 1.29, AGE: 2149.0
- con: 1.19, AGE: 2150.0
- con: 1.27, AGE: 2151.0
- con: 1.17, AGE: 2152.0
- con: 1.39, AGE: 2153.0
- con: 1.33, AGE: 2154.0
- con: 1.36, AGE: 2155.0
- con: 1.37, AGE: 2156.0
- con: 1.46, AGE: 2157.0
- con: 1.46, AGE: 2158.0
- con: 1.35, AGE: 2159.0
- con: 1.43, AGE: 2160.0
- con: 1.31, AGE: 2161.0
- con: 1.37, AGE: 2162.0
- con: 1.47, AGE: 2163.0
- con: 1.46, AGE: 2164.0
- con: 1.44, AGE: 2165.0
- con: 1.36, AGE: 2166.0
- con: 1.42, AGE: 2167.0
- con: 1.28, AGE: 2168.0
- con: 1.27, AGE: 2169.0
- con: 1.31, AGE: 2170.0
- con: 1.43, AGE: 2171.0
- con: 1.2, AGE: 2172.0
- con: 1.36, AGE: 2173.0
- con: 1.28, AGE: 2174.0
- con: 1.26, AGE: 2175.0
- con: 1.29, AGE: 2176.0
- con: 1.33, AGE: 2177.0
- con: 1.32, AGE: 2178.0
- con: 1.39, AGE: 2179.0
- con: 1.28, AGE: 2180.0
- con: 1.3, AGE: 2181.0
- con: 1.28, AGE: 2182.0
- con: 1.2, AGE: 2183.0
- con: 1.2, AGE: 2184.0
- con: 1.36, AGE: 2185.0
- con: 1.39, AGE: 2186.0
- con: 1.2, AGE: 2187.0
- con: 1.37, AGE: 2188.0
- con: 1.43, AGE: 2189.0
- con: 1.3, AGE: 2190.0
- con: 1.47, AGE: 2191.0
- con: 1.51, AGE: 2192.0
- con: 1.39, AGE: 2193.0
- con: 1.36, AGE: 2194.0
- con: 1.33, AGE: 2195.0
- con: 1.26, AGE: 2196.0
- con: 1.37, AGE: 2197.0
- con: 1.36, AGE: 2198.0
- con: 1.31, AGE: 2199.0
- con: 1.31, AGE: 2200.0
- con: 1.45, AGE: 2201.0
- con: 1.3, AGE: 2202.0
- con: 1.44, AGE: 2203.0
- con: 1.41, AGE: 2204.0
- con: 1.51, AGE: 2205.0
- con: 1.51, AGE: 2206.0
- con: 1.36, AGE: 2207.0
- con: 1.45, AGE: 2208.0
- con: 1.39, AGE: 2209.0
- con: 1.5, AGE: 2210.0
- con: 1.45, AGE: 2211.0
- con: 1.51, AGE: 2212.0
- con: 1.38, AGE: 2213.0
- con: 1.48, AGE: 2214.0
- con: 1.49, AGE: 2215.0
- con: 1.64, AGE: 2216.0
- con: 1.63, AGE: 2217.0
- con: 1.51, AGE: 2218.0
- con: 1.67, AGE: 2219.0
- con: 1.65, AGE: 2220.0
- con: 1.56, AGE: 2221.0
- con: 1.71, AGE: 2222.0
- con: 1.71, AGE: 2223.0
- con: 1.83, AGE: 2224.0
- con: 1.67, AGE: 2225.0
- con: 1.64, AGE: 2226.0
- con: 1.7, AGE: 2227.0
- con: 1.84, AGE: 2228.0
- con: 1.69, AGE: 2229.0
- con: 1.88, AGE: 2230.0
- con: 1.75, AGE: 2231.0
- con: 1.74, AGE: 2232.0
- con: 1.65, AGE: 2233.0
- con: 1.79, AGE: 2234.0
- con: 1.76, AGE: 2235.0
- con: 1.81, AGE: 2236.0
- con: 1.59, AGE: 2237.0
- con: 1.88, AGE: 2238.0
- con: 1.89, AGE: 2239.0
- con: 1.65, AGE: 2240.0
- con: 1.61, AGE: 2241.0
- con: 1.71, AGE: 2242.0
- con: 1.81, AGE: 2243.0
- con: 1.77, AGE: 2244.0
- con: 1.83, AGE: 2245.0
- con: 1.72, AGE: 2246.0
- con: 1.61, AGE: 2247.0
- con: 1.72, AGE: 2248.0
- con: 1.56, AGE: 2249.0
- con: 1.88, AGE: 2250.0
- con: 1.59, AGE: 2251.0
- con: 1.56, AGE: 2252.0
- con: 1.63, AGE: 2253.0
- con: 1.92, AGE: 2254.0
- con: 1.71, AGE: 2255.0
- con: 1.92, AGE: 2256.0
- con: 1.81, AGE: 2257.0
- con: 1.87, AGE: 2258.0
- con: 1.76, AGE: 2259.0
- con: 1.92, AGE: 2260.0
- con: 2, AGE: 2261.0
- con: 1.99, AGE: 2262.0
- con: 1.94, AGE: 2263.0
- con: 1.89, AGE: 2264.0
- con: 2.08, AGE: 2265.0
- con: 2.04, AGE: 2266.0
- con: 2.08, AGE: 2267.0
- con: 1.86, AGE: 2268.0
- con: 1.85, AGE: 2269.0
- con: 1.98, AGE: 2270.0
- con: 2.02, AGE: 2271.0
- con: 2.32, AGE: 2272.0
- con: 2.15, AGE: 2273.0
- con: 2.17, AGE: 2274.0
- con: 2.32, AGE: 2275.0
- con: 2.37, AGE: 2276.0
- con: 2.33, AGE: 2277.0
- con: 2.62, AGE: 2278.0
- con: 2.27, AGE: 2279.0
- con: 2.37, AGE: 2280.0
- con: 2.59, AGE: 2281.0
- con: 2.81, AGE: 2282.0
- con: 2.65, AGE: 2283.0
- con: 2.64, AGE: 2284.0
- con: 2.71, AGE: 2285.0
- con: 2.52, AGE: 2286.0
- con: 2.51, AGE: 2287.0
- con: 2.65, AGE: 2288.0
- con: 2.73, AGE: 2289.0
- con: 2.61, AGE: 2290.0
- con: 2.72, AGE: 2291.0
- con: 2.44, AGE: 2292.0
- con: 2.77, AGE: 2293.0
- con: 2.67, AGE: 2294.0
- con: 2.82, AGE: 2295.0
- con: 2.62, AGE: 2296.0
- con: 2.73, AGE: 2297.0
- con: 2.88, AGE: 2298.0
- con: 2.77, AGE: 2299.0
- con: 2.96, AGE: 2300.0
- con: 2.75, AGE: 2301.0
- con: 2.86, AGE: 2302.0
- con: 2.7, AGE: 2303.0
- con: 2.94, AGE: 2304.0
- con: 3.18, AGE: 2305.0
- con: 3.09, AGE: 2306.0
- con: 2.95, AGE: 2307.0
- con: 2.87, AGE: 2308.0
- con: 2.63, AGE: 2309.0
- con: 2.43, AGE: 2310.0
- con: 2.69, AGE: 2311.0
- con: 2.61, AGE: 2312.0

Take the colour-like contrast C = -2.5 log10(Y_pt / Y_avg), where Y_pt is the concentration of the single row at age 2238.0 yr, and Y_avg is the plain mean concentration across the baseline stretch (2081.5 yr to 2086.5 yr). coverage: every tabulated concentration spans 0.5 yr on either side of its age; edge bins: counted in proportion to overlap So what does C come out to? -0.3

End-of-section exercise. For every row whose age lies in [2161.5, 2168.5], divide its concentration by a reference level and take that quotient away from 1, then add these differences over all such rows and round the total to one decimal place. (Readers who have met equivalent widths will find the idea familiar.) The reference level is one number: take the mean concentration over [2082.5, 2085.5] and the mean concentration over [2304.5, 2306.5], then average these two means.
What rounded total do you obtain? 2.7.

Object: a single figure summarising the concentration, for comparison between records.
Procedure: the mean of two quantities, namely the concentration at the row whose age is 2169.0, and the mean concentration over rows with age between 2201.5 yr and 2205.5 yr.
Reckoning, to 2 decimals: 1.34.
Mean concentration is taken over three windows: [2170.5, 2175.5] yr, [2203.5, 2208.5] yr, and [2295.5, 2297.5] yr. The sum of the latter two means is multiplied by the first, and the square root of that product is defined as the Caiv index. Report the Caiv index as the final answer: 2.32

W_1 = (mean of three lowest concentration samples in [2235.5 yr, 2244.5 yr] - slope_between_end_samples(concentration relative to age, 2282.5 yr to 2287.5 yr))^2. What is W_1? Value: 2.73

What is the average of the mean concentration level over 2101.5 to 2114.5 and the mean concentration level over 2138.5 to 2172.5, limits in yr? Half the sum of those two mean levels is 1.33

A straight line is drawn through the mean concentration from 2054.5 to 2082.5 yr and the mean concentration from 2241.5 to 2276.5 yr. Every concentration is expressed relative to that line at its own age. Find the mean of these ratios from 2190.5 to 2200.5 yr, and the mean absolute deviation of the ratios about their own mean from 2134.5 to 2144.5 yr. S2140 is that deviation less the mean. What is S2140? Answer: -0.75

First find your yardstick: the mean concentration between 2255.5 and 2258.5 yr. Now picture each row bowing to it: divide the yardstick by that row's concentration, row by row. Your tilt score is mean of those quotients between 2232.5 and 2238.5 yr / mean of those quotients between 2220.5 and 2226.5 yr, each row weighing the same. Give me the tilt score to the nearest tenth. 1.0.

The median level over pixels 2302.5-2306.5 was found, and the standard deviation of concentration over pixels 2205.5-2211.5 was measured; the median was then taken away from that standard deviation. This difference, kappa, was -3.0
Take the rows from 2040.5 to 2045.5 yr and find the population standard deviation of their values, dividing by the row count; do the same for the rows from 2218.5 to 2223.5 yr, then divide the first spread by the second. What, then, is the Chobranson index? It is 1.31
